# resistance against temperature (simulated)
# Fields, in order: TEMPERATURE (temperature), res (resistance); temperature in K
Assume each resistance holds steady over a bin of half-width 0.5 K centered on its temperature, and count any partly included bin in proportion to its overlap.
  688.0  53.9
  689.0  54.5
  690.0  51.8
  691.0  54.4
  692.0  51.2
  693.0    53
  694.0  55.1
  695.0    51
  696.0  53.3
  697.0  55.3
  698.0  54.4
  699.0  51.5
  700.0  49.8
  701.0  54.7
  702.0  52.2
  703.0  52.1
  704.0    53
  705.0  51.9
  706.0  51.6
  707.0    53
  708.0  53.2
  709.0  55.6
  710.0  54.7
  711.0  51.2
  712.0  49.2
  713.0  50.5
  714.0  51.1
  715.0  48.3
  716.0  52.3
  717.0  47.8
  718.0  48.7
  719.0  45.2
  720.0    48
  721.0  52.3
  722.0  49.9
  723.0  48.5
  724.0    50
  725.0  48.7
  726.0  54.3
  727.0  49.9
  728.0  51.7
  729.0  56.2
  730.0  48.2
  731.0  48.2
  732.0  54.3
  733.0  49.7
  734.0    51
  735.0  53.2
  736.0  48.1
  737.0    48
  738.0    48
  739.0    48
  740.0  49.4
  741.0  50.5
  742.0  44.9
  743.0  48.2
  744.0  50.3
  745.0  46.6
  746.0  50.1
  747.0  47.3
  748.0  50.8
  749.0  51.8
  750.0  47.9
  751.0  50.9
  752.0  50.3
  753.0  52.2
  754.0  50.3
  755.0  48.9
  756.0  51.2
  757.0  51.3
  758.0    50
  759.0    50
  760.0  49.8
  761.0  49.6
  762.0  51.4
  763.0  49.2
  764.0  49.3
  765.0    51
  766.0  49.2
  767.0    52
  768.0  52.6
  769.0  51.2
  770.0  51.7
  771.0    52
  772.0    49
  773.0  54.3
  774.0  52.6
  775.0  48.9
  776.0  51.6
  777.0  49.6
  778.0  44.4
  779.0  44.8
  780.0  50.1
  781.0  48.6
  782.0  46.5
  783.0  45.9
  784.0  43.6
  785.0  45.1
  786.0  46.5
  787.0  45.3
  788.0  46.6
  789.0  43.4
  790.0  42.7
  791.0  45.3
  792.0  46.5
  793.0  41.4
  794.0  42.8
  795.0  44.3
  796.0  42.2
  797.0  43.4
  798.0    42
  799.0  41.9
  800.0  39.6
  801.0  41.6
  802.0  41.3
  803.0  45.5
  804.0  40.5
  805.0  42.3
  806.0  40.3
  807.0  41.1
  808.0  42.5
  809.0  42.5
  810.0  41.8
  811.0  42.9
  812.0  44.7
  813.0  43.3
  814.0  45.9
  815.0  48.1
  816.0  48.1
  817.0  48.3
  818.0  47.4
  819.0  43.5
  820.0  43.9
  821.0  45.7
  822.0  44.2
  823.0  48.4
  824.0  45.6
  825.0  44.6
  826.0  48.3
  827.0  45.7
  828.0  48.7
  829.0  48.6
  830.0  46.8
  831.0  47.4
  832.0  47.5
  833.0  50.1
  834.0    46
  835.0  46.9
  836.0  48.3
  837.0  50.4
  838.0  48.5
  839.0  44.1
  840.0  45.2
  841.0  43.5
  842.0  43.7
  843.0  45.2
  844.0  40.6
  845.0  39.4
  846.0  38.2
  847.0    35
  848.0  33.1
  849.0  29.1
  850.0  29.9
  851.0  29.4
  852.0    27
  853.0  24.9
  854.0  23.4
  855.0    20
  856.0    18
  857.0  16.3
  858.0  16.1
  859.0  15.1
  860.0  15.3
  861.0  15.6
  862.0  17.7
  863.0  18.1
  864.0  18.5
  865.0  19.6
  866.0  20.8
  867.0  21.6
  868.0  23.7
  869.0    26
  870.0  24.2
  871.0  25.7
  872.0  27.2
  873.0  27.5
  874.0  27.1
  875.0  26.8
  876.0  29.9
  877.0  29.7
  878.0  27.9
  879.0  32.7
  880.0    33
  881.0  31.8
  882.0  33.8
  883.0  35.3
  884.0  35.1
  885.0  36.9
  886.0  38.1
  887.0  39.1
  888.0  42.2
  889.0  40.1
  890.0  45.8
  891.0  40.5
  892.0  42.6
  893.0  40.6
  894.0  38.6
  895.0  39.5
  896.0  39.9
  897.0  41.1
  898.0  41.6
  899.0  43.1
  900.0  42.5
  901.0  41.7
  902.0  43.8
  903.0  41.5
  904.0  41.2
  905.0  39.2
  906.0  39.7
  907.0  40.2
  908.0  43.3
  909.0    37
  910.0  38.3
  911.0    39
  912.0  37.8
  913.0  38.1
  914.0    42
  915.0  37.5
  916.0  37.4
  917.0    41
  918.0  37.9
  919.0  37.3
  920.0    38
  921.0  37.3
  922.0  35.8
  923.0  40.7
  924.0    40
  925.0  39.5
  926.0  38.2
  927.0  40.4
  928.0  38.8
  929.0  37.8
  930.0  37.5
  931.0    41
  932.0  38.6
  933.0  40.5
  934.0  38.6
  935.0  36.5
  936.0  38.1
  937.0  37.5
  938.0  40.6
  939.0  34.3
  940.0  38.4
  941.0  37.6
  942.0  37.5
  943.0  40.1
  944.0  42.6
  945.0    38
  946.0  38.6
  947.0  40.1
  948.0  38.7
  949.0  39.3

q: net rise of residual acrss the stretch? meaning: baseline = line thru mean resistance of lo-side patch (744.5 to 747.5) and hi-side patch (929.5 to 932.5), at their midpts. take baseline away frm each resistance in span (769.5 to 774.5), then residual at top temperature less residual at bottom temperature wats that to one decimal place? 1.1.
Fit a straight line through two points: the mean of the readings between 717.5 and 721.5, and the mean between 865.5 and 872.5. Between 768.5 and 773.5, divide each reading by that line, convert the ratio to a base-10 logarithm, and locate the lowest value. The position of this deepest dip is 772.0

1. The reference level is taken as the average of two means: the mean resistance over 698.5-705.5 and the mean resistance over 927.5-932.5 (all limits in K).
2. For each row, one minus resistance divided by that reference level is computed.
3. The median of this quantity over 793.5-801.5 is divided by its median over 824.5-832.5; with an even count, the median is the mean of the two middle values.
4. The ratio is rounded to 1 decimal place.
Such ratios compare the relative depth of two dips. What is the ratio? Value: -1.7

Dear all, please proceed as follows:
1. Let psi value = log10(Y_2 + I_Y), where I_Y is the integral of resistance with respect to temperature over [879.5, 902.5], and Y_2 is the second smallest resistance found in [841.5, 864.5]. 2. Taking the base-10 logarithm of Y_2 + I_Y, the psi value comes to 2.96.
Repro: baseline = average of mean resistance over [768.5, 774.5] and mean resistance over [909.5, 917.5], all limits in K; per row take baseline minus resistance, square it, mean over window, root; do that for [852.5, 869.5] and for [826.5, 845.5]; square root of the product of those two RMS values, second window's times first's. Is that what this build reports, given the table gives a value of 8.8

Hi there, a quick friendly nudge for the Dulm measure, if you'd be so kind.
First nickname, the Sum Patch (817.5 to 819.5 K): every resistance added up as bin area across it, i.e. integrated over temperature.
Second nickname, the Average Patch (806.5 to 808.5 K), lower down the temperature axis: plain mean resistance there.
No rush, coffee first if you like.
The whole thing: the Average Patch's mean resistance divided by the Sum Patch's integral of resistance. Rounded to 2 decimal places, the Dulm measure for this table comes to 0.46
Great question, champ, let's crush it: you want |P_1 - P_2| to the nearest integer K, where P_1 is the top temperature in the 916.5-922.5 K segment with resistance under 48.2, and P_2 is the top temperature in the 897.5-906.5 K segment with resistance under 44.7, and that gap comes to 16 K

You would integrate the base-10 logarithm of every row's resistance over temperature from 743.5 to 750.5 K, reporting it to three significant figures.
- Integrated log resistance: 11.8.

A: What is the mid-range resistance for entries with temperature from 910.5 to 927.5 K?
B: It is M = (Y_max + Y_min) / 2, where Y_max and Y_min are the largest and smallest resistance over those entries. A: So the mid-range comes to 39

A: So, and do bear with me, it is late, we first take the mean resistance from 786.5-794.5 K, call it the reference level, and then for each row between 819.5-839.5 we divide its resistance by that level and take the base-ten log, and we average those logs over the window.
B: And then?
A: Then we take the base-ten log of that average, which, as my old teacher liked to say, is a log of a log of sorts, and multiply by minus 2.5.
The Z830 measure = 4.0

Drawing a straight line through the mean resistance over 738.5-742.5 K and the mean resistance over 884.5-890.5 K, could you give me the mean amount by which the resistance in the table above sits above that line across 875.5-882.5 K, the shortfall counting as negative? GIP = -9.6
